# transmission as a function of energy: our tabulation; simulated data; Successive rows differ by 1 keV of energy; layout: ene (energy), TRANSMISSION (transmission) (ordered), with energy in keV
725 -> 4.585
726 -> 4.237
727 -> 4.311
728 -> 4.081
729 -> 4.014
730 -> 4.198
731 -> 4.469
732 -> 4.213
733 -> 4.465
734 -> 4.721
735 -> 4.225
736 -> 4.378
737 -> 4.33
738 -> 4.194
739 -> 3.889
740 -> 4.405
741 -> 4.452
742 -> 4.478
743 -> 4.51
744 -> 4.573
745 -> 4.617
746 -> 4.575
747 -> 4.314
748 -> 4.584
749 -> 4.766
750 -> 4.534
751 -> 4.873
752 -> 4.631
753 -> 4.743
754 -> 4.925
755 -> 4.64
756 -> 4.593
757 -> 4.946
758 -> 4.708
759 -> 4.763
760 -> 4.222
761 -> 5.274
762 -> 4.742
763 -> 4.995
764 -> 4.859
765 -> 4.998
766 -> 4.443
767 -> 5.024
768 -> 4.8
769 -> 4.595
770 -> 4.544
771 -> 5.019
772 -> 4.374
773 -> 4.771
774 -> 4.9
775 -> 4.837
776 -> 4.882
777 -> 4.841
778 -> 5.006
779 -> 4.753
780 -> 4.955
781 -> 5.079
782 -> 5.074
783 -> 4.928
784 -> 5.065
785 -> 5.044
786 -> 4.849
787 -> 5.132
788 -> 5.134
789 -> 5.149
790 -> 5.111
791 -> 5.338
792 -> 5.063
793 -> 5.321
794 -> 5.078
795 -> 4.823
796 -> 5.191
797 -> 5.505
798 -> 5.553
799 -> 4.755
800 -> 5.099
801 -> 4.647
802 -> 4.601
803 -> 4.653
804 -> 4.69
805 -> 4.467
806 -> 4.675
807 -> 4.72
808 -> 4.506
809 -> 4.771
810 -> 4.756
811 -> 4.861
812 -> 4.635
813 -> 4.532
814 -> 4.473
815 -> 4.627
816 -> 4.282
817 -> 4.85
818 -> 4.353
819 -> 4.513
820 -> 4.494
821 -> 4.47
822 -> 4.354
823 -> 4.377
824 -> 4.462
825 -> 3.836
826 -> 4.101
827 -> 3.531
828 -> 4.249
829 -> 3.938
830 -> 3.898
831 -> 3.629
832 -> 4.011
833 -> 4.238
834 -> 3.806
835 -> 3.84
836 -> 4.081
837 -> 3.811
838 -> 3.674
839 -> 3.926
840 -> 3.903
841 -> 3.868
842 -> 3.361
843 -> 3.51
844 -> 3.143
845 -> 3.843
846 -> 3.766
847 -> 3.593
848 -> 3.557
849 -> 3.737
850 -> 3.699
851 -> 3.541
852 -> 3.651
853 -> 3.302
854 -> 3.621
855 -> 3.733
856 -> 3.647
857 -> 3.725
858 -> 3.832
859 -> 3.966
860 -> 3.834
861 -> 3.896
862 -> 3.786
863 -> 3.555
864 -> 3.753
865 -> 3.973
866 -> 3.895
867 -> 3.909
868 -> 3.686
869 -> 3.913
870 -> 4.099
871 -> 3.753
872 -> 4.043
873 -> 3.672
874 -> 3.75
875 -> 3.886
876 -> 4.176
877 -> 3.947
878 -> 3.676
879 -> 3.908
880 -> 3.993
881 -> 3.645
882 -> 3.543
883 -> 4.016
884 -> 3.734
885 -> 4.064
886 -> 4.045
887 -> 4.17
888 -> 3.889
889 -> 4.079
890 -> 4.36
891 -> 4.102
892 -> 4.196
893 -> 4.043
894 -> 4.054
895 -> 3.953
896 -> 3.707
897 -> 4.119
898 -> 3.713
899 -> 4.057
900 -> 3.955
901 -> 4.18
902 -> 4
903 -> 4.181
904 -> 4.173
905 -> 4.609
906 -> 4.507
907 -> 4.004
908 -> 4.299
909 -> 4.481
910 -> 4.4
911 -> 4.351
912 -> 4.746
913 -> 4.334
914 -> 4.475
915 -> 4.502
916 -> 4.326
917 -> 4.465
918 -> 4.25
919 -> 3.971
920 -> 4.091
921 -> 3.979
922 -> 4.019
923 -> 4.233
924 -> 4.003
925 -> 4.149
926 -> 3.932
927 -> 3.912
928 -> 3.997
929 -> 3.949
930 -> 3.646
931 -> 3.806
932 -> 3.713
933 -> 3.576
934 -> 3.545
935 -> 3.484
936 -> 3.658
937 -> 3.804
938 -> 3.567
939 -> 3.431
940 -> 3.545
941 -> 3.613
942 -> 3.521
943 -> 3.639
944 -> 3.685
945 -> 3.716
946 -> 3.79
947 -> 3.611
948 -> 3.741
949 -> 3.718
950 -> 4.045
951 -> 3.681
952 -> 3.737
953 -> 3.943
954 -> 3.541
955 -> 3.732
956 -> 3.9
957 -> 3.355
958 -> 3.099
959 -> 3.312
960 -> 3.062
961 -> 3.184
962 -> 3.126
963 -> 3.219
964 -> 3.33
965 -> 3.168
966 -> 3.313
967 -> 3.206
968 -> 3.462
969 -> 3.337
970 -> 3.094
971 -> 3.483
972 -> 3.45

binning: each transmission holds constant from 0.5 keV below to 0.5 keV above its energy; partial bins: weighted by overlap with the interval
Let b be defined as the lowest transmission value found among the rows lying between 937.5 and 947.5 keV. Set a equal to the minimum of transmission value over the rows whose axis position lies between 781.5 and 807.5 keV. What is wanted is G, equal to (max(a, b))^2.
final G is 20.0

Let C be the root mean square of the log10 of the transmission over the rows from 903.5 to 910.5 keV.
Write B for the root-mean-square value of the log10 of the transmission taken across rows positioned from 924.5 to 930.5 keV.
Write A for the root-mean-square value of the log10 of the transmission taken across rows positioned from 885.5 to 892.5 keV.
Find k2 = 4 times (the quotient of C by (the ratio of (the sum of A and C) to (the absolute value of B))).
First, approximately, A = 0.61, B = 0.59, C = 0.64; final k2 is 1.21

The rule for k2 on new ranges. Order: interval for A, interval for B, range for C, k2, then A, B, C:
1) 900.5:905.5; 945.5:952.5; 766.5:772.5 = 1.19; 0.63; 0.58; 0.67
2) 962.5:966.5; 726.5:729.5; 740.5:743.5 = 1.38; 0.51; 0.62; 0.65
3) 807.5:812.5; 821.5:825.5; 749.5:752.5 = 1.26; 0.67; 0.63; 0.67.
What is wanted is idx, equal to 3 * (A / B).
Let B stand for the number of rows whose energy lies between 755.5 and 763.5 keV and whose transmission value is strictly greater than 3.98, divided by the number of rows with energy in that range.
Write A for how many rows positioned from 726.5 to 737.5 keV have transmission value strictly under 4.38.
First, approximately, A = 8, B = 1.0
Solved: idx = 24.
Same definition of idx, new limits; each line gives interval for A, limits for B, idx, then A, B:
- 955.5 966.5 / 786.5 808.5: 33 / 11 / 1.0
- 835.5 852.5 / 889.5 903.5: 71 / 17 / 0.7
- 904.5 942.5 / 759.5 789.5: 90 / 30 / 1.0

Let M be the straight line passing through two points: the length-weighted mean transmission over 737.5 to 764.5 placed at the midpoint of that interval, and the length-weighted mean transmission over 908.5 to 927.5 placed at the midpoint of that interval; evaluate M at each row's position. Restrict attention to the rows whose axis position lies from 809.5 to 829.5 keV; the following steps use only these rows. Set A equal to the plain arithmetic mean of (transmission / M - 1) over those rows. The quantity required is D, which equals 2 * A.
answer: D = -0.04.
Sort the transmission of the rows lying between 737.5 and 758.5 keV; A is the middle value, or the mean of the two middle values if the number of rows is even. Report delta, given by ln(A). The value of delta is 1.52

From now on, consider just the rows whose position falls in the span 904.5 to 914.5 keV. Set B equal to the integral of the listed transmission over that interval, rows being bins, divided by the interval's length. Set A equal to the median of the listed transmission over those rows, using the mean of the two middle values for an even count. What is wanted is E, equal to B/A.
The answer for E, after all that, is 1.00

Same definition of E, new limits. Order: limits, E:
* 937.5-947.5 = 1.00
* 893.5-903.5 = 0.99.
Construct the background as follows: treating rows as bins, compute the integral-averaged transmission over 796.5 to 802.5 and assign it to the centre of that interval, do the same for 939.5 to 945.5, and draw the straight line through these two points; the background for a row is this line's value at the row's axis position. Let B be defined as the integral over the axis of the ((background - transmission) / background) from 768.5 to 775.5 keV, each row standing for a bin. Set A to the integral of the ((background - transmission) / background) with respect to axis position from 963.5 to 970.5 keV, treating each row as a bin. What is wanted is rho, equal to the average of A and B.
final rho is 0.49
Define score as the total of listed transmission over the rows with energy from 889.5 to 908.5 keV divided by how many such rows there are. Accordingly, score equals 4.12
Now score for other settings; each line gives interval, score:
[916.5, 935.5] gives 3.93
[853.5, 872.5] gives 3.82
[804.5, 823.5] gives 4.56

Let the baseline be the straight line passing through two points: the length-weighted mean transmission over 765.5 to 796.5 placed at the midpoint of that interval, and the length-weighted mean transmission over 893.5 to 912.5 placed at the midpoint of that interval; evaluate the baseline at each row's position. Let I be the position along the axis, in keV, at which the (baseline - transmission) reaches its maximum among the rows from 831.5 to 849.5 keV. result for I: 844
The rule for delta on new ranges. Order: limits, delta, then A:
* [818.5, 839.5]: 1.39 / 4.0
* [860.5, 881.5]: 1.36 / 3.9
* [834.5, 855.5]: 1.31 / 3.7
